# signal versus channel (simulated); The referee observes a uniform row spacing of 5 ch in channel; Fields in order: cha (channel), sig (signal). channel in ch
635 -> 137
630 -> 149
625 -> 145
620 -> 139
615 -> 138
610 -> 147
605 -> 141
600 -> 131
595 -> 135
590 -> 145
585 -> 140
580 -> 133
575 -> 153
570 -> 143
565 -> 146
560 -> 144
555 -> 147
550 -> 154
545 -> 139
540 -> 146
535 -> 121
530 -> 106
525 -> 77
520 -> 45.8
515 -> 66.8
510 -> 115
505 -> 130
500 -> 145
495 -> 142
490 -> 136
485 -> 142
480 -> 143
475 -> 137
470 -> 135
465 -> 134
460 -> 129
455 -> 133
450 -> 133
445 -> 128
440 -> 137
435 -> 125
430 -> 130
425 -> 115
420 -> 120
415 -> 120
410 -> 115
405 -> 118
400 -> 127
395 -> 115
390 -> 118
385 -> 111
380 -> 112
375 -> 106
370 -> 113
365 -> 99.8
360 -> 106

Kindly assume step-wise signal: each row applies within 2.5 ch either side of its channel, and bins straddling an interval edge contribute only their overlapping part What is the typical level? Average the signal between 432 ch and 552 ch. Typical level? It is 125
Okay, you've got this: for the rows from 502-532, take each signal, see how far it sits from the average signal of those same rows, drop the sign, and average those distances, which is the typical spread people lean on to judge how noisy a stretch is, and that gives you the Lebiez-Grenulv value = 27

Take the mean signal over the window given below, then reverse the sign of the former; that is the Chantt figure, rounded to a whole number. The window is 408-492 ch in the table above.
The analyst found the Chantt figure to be -130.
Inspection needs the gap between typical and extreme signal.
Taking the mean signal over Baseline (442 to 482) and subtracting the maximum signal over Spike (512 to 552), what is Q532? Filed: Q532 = -20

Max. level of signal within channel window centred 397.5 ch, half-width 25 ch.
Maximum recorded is 127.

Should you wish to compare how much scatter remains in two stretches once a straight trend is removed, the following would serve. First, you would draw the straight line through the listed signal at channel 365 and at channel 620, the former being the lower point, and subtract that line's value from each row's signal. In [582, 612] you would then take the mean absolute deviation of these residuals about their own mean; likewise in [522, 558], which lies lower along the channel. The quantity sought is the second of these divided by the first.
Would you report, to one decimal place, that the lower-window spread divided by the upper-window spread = 4.6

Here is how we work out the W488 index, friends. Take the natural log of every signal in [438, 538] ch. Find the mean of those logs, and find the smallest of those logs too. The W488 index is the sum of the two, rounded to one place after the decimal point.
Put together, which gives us 8.6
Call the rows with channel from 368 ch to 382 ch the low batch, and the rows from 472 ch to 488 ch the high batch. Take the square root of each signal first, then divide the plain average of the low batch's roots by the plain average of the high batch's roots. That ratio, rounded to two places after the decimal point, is 0.89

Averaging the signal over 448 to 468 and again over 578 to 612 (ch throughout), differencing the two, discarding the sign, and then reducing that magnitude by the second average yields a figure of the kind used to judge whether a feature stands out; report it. -132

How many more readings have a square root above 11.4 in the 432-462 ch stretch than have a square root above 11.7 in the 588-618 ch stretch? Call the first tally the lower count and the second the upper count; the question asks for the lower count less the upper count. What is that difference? -1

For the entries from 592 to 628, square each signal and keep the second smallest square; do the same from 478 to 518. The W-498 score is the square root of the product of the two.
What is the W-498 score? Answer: 15525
